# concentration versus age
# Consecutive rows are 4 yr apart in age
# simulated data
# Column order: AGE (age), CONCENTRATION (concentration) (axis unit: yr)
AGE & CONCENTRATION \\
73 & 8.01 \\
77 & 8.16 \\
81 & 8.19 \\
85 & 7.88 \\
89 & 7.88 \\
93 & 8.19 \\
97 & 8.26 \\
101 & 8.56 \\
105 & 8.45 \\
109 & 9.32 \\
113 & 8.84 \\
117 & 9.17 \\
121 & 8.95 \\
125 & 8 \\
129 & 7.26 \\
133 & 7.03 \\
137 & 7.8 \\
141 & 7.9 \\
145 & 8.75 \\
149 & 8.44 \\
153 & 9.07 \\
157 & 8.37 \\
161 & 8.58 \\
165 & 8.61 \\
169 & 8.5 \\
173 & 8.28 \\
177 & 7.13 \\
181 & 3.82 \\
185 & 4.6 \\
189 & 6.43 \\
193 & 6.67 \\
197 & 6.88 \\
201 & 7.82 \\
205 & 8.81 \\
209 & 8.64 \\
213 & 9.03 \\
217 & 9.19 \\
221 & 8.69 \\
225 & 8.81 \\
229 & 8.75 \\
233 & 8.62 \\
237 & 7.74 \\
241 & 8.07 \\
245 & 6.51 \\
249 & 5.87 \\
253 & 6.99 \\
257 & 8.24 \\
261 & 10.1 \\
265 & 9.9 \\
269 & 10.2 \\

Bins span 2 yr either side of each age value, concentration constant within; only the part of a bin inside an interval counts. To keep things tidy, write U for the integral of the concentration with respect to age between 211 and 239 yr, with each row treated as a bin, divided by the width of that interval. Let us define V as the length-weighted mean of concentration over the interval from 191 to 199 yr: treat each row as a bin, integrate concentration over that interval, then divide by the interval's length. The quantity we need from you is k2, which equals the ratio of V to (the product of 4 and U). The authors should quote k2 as 0.19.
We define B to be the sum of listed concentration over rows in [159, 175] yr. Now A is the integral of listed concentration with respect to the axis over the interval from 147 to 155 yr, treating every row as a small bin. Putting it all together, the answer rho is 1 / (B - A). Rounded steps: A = 70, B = 34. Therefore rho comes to -0.0277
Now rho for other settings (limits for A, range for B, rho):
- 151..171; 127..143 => -0.0070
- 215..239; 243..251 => -0.0051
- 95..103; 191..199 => -0.0186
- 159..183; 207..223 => -0.0069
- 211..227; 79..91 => -0.0084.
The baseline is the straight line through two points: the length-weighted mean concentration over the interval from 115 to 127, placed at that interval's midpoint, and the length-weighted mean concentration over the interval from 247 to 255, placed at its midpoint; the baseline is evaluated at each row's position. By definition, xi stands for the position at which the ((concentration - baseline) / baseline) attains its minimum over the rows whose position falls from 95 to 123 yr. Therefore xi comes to 97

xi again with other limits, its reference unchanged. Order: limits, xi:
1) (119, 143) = 133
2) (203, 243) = 237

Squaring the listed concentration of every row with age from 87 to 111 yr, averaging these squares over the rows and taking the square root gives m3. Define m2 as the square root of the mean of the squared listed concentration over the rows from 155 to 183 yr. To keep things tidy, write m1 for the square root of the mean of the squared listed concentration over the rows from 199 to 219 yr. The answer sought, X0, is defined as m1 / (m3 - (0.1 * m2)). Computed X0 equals 1.1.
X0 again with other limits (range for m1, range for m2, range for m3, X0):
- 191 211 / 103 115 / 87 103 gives 1.1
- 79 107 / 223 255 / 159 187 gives 1.3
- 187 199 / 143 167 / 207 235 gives 0.8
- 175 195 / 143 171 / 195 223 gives 0.8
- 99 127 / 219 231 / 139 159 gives 1.1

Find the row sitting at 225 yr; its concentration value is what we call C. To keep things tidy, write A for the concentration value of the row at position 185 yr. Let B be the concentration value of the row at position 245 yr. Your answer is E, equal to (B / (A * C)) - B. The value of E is -6.3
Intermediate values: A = 4.6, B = 6.51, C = 8.81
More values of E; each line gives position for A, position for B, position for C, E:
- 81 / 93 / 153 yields -8.1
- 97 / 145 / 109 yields -8.6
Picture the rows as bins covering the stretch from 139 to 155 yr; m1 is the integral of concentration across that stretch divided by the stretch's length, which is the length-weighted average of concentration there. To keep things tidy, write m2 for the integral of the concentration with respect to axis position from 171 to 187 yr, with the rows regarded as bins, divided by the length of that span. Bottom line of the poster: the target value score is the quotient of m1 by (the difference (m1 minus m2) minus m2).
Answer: -2.53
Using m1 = 8.5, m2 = 6.0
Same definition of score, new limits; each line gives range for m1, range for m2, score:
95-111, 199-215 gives -1.02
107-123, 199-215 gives -1.12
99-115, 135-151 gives -1.15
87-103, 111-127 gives -0.89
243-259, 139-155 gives -0.68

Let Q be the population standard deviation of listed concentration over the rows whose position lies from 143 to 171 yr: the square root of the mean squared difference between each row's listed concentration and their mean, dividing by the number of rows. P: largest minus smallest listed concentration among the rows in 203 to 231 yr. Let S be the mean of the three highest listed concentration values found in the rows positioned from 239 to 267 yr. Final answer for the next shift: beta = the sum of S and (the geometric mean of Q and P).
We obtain 9.76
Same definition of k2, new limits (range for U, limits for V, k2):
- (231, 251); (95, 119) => 0.30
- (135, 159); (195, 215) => 0.25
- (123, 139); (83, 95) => 0.27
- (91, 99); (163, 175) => 0.26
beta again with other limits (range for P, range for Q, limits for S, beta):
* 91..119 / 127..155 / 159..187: 9.45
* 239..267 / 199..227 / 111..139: 10.30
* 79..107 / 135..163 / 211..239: 9.54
